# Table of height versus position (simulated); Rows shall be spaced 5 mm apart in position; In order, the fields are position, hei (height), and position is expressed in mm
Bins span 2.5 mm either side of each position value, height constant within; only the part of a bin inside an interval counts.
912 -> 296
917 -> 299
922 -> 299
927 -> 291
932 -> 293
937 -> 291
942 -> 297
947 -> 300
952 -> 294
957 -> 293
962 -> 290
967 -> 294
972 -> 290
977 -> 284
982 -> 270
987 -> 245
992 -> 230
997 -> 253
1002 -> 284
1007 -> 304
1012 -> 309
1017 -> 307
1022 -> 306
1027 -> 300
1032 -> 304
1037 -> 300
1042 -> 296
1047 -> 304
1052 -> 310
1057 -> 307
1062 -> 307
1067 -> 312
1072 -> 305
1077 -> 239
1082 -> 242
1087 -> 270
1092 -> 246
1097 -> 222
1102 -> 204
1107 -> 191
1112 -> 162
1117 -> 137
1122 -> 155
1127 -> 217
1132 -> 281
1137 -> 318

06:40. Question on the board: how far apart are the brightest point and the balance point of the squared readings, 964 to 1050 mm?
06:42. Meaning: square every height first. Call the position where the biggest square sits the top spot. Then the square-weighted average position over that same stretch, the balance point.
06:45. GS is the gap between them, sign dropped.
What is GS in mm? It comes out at 3.1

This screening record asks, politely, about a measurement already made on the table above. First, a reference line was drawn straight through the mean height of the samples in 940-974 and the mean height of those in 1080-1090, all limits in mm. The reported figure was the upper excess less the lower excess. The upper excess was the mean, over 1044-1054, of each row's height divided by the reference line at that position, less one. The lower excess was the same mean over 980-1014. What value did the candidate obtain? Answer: 0.19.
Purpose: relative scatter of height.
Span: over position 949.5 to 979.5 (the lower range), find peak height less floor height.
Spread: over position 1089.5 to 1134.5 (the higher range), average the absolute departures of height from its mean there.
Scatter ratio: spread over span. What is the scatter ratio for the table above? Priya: 3.6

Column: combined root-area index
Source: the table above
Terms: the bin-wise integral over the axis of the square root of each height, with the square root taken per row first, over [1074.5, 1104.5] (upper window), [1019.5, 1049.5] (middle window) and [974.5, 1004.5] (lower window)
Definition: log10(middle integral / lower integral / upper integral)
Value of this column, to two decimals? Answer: -2.63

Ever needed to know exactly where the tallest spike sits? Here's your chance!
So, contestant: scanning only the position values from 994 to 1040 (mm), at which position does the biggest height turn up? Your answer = 1012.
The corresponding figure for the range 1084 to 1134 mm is 1132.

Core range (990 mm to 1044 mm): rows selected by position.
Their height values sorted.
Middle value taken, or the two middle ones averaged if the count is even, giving 300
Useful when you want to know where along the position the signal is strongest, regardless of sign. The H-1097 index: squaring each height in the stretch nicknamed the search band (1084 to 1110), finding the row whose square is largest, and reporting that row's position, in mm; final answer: 1087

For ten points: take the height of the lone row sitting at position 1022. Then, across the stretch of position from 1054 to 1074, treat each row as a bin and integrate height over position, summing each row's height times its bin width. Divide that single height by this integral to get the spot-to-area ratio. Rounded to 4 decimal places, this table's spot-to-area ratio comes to 0.0497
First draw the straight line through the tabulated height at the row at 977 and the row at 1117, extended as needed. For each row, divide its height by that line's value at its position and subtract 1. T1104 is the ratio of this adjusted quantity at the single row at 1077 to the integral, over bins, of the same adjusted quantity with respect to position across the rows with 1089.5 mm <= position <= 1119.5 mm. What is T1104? 0.040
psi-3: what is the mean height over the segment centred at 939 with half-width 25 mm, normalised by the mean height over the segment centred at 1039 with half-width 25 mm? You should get 0.97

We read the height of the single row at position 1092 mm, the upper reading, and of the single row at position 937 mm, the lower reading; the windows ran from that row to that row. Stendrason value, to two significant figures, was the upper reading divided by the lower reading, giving 0.85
